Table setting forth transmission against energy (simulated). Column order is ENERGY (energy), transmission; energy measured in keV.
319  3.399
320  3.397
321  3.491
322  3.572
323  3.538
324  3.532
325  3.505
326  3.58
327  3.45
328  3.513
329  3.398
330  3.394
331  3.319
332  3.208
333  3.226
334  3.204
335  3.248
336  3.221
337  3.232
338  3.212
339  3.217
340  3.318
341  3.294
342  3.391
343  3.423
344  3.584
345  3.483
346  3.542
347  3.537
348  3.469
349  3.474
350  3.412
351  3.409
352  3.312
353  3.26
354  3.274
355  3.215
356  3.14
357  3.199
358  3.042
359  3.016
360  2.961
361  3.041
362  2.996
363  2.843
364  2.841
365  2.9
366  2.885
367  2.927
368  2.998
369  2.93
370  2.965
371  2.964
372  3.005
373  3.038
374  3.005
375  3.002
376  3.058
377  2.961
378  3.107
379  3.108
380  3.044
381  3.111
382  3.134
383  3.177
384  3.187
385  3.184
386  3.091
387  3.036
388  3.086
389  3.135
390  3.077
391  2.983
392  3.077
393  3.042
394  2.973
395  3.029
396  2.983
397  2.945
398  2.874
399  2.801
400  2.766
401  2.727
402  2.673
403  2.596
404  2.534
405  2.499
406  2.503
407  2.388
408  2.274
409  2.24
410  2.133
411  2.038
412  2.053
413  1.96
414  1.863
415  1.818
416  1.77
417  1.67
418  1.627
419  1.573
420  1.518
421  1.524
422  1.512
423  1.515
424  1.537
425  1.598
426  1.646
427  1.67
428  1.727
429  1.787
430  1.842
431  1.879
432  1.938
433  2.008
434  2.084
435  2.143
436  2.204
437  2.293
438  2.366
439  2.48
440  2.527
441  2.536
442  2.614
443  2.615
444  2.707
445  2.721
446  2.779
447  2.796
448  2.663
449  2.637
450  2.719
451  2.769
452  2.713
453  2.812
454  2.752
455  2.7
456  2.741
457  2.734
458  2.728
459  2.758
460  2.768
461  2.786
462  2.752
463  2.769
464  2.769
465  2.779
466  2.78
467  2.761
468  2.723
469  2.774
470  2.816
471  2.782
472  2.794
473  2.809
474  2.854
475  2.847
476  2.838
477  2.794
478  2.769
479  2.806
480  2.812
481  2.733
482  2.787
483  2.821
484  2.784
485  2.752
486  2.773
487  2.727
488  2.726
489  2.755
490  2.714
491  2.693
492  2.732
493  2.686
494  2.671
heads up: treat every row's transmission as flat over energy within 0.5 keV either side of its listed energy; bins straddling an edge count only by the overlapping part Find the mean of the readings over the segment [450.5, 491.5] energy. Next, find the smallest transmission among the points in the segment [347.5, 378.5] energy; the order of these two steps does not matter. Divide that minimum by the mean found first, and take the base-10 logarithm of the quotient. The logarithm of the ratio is 0.01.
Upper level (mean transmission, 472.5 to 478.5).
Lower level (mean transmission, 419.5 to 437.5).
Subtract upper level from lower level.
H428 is -1.0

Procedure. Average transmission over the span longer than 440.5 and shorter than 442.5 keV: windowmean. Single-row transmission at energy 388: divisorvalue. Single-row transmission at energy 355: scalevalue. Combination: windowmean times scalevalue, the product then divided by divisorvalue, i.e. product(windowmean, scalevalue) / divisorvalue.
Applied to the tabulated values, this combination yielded 2.68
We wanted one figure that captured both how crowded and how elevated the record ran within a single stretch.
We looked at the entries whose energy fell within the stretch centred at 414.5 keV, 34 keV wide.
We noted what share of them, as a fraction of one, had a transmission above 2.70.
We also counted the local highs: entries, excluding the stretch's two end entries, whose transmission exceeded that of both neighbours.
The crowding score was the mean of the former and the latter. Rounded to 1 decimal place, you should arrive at 1.6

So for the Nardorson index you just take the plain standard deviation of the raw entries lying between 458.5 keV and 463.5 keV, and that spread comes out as 0.01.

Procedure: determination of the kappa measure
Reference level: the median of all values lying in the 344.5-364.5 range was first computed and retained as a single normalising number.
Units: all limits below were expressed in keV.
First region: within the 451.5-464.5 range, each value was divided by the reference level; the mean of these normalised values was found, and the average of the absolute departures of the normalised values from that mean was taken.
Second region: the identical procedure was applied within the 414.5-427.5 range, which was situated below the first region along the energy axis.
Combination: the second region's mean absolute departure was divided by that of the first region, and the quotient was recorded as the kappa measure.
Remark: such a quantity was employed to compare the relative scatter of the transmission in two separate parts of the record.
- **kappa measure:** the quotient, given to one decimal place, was 3.5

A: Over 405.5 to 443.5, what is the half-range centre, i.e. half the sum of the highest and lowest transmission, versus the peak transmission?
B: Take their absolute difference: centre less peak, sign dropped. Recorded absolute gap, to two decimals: 0.55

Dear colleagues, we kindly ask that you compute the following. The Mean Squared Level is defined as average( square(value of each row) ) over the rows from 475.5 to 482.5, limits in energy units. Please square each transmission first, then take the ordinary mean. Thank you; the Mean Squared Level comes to 7.8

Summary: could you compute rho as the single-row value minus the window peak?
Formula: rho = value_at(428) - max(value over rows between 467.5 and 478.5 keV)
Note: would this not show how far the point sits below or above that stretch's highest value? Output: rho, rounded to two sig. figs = -1.1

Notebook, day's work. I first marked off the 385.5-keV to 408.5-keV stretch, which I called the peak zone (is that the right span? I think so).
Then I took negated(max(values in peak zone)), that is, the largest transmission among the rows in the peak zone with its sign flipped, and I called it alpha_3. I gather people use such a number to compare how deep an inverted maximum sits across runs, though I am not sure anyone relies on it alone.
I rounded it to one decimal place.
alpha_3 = -3.1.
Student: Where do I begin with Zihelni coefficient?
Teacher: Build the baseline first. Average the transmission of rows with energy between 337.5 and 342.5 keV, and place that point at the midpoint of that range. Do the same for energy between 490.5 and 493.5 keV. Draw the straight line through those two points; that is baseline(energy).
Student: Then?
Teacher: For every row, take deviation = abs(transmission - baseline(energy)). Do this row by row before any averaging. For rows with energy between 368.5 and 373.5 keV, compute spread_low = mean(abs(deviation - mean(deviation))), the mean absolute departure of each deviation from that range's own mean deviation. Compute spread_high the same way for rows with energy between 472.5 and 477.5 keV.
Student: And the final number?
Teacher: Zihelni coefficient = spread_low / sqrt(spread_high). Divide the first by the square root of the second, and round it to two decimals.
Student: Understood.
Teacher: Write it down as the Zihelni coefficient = 0.26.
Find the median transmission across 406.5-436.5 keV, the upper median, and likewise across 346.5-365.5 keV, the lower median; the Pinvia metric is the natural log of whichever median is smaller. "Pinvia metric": 0.60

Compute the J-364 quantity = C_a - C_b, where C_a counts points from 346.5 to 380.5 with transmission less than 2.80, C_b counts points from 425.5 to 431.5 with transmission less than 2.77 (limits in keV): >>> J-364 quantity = -6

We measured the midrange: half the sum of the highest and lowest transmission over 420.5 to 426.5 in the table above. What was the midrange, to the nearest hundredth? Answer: 1.58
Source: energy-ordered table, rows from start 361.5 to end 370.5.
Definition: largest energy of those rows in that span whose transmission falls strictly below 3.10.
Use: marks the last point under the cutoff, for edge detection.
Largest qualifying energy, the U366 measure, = 370 keV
